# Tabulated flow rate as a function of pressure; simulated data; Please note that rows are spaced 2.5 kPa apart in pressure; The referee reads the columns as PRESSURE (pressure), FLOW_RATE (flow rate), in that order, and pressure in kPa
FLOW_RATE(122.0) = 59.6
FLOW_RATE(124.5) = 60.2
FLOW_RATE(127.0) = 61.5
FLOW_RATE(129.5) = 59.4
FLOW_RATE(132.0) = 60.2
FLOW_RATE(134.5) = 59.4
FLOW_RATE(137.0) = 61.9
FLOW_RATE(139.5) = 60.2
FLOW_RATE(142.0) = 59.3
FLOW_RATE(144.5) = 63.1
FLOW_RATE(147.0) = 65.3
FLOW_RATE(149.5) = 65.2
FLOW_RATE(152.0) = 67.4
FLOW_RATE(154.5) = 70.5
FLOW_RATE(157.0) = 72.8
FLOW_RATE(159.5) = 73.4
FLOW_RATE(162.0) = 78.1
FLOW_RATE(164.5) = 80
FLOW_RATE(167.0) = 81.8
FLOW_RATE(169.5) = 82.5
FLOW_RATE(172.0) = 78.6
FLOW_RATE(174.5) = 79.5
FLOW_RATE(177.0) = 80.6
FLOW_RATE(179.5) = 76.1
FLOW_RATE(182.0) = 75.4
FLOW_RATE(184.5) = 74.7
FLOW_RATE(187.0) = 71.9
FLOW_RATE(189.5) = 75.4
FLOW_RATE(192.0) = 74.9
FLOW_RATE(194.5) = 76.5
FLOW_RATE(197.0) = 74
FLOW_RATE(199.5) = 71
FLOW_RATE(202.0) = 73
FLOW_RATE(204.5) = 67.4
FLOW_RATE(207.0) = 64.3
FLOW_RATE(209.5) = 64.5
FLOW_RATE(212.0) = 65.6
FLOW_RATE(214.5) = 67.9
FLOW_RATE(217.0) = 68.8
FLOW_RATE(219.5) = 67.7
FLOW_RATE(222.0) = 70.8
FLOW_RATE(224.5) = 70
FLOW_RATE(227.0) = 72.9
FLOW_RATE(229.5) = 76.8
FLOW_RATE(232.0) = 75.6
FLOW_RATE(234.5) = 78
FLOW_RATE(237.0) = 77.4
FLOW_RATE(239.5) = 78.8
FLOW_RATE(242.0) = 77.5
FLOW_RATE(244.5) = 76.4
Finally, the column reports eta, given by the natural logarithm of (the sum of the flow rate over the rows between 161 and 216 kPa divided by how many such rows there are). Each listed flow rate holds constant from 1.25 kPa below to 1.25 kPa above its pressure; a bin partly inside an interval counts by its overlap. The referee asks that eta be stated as 4.31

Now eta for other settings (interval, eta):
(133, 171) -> 4.24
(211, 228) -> 4.24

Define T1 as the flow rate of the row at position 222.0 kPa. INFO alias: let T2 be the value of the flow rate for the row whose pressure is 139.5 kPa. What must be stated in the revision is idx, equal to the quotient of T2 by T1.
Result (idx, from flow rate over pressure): 0.85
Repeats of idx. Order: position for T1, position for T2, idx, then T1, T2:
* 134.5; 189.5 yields 1.27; 59.4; 75.4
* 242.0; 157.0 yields 0.94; 77.5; 72.8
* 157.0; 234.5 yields 1.07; 72.8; 78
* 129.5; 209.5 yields 1.09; 59.4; 64.5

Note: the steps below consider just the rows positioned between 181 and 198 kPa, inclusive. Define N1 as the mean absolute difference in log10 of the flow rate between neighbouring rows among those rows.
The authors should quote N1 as 0.0113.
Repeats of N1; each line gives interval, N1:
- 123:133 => 0.0101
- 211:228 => 0.0116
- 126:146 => 0.0129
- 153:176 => 0.0118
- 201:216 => 0.0158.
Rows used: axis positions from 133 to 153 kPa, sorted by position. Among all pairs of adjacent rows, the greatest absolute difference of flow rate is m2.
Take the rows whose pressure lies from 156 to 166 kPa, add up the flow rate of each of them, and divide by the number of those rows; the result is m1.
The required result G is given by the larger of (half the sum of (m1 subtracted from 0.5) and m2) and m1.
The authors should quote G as 76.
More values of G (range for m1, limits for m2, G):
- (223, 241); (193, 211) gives 76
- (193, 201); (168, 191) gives 74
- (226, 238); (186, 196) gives 76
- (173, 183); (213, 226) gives 78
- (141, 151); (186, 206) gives 63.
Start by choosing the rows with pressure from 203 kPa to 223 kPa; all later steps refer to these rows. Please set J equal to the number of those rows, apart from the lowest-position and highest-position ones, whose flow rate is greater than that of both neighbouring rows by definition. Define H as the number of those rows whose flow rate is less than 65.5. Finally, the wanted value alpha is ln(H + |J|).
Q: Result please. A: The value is 1.1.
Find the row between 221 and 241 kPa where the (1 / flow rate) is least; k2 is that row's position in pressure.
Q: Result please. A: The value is 239.5 kPa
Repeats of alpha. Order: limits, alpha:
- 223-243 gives 1.1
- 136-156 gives 1.9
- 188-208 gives 1.1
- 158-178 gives 0.0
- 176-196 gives 0.0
